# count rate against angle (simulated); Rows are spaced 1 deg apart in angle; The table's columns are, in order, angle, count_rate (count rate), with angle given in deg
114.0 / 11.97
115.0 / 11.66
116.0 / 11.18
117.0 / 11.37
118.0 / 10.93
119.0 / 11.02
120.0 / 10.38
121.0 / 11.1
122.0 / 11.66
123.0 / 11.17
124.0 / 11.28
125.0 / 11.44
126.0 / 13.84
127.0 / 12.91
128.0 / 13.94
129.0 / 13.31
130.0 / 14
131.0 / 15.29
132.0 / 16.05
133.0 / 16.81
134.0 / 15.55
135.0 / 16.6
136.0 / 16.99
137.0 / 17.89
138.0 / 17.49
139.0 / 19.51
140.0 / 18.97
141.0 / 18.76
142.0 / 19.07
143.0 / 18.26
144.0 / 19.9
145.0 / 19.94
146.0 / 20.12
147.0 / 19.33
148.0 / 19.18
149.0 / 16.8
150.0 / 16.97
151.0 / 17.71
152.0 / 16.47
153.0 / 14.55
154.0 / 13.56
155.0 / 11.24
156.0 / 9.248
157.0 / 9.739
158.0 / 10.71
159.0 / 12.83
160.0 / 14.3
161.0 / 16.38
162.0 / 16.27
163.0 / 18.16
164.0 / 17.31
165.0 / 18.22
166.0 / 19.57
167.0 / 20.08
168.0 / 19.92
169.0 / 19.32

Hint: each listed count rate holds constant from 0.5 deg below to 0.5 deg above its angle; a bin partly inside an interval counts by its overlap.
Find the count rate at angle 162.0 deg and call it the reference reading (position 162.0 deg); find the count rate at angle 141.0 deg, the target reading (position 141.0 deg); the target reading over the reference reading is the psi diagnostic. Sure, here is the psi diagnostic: 1.15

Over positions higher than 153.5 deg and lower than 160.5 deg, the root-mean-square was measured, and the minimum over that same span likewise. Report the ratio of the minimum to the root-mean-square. 0.78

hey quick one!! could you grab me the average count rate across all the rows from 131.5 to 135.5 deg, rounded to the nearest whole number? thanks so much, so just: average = 16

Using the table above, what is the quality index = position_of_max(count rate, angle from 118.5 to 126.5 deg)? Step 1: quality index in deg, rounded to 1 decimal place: 126.0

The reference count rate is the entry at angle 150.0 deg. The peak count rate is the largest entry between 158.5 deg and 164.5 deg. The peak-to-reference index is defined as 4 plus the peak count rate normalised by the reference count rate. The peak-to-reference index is 5.07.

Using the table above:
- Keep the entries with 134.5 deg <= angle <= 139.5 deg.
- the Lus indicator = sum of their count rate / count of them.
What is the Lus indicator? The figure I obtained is 17.7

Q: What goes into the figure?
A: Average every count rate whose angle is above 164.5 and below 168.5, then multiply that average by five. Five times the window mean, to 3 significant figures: 97.2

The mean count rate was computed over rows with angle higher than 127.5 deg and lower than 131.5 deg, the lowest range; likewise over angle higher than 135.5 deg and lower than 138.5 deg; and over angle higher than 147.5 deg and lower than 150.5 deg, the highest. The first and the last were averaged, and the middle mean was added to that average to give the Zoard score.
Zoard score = 33.3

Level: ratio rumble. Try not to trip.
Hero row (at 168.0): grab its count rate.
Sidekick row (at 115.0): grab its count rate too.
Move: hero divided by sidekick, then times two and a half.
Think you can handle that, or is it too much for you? 4.27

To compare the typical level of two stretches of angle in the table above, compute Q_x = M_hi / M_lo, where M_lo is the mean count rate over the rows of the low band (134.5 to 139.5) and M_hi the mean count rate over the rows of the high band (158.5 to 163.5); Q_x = 0.88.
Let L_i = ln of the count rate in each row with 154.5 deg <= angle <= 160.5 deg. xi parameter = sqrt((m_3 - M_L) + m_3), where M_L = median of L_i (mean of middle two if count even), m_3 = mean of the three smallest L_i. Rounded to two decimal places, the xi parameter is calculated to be 1.48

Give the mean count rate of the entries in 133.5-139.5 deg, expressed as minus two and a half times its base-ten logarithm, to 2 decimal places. -3.10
